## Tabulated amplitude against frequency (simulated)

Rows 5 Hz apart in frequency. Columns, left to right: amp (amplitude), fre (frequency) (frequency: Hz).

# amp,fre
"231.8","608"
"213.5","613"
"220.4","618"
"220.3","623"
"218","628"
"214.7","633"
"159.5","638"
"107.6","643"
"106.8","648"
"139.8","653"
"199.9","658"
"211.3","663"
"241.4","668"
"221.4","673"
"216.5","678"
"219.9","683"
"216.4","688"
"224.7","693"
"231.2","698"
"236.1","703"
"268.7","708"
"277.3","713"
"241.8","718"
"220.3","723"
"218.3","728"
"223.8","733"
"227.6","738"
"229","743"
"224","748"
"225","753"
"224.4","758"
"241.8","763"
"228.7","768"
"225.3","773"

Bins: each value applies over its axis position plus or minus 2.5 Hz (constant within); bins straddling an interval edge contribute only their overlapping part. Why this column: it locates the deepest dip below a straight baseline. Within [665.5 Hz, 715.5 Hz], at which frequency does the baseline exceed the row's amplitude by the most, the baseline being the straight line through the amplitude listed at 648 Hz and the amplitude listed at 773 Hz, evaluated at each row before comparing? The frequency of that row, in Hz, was 688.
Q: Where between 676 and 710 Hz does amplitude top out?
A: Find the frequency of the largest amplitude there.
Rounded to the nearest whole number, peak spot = 708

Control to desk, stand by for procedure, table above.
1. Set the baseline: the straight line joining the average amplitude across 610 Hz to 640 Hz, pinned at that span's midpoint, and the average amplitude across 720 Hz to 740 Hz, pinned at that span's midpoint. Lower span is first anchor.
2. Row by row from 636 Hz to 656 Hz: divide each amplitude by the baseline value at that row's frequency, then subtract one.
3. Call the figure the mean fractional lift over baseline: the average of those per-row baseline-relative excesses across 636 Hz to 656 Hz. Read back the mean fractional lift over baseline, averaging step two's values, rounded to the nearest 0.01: -0.39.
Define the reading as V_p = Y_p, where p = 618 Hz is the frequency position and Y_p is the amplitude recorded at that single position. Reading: 220.4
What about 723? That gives 220.3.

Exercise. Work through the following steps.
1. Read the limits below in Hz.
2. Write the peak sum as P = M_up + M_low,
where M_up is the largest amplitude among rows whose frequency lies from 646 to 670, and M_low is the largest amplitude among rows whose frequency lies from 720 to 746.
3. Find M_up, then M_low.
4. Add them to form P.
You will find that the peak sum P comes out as 470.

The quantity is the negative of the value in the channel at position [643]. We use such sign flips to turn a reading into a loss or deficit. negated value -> -108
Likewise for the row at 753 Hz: -225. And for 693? -225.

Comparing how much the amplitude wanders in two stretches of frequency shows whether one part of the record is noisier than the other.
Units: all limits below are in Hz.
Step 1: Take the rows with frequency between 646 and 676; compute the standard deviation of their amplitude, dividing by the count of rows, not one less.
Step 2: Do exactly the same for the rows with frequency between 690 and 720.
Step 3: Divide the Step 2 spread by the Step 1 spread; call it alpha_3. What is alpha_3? 0.41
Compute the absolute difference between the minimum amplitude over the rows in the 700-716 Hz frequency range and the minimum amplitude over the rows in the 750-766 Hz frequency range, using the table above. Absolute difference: 12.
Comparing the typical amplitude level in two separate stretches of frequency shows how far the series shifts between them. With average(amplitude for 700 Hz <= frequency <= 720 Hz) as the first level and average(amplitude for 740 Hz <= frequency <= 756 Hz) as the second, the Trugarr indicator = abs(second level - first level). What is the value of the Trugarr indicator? 30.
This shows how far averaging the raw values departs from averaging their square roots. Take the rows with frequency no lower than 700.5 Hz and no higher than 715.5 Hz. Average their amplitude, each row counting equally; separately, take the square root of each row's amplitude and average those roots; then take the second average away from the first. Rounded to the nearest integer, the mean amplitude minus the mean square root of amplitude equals 245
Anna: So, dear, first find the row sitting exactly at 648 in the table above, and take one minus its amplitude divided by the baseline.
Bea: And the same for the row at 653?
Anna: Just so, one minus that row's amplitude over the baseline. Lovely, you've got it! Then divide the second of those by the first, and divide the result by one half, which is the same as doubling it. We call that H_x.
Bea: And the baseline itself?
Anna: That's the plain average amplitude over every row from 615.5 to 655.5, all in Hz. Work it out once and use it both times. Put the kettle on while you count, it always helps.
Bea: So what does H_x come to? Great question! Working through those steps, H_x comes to 1.0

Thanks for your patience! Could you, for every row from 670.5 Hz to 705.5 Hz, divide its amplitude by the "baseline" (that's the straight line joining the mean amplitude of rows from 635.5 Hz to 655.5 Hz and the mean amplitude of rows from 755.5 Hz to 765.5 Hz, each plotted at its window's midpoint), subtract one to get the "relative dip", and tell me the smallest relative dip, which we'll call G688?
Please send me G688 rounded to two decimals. 0.29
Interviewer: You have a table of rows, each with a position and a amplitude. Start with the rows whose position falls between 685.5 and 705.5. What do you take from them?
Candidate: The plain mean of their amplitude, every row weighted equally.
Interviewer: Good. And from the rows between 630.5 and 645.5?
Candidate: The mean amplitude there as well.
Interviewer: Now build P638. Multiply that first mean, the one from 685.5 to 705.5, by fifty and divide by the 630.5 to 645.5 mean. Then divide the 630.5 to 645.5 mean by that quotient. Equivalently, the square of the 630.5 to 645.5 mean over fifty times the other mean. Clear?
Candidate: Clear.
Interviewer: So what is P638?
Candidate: 2.27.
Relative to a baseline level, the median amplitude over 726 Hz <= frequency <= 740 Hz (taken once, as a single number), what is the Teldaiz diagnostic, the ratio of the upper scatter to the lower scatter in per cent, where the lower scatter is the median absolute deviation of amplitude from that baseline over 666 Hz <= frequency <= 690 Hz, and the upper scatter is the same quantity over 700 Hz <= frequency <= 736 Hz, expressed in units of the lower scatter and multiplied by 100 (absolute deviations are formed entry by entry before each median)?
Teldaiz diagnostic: 168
